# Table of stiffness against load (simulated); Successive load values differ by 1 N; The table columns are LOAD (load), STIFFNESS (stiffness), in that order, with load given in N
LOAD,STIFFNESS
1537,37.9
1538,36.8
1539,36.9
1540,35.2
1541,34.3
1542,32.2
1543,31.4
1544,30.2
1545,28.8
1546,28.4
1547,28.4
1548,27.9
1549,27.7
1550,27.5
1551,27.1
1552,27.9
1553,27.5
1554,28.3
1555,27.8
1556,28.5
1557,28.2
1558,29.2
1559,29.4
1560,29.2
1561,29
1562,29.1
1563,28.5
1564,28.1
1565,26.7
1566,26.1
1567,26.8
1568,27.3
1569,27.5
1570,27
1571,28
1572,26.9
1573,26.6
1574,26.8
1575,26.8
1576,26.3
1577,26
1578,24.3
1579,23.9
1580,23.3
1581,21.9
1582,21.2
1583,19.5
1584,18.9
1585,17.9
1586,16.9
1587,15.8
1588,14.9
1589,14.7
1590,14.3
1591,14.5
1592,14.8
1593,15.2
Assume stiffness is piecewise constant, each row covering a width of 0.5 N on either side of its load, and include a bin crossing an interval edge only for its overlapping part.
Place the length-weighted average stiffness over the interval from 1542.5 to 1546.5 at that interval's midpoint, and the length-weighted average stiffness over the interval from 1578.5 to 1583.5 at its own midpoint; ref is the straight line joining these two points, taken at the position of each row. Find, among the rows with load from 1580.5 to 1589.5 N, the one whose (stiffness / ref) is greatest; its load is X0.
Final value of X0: 1581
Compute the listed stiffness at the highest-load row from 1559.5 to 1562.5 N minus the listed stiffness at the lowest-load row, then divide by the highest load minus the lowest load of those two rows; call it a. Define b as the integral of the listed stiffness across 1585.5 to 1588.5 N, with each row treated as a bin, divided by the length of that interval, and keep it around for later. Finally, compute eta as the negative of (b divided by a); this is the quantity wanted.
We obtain 317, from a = -0.05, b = 15.9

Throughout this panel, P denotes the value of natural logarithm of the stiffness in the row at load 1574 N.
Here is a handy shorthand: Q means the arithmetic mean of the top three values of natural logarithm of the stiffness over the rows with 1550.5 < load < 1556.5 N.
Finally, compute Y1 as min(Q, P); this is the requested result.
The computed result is 3.29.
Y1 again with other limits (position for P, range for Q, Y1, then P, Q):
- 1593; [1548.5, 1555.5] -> 2.72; 2.72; 3.33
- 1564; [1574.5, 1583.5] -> 3.27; 3.34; 3.27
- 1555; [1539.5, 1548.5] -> 3.33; 3.33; 3.52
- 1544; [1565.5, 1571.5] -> 3.32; 3.41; 3.32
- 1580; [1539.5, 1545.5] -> 3.15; 3.15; 3.52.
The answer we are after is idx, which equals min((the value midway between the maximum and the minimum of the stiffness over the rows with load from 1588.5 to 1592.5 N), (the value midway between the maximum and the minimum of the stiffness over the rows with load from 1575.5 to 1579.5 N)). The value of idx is 15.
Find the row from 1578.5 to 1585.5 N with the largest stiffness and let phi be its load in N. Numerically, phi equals 1579 N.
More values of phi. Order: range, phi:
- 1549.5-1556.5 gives 1556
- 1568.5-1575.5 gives 1571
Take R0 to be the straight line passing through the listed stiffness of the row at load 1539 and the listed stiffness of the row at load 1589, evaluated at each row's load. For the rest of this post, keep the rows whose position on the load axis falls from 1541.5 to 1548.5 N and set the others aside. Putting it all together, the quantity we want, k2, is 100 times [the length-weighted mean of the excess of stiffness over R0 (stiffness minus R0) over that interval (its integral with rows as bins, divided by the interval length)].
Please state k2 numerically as -462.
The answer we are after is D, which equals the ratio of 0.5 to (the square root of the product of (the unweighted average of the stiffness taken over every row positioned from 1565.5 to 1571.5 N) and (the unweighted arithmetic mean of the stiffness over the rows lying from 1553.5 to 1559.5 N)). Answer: 0.0180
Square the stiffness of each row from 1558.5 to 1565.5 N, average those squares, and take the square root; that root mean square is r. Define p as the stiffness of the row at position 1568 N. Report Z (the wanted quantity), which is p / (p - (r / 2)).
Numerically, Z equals 2.10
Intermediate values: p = 27.3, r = 28.6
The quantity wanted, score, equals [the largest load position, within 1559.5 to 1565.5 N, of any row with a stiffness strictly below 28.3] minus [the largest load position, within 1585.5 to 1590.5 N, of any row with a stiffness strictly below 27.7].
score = -25 N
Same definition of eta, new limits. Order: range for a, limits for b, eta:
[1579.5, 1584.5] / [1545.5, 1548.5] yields 26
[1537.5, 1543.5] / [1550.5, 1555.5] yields 26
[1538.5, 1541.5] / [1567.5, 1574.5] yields 21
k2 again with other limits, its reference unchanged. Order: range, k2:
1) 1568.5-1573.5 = 451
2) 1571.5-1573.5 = 472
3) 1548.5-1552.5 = -424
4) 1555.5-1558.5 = -27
